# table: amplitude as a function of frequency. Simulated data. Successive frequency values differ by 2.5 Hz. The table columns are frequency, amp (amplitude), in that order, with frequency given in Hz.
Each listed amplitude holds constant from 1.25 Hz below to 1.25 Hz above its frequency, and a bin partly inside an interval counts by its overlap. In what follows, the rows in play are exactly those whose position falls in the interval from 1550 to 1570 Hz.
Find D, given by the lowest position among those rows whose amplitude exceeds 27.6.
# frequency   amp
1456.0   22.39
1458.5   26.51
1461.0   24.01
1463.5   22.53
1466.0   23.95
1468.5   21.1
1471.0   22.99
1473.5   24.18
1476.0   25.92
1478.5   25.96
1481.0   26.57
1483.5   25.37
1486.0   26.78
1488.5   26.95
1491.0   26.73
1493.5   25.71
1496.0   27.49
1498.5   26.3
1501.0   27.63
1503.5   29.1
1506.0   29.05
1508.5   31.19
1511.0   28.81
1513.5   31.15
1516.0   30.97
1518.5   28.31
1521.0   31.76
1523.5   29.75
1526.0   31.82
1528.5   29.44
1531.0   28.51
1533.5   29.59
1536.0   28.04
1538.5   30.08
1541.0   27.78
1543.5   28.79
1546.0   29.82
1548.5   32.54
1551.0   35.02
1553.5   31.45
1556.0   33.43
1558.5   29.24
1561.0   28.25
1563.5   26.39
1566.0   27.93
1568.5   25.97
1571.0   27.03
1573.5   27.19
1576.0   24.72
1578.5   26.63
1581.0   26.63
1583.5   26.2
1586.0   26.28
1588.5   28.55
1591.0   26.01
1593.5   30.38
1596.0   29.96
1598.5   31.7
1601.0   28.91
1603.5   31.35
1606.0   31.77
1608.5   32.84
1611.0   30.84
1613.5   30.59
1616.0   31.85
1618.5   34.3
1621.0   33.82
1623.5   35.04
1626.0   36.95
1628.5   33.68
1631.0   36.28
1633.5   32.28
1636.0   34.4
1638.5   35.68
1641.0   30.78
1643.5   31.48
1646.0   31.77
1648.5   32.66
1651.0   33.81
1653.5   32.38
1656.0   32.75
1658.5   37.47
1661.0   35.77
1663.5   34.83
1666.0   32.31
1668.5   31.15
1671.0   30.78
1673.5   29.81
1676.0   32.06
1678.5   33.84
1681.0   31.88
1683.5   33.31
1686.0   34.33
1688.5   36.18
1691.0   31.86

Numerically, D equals 1551.0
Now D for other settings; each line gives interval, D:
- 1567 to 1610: 1588.5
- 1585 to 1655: 1588.5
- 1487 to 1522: 1501.0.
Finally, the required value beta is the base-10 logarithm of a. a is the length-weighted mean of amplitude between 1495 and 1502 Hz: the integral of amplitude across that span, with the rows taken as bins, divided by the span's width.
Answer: 1.43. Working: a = 27.1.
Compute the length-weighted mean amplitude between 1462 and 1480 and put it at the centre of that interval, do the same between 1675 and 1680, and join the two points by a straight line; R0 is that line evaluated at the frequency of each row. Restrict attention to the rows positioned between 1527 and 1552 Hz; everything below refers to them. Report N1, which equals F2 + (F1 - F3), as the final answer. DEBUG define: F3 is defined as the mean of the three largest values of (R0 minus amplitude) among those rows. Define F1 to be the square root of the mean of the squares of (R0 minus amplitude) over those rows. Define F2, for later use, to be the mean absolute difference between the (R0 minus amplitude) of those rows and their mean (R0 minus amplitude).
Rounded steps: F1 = 3.6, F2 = 1.4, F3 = -1.3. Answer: 6.3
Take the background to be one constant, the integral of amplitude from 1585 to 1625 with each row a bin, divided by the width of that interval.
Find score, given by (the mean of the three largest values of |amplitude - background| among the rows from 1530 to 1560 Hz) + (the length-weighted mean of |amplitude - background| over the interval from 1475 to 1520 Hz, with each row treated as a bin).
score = 6.6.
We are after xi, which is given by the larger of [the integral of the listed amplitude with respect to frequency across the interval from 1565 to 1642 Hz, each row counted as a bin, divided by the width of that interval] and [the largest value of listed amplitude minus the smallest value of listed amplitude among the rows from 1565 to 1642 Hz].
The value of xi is 30.5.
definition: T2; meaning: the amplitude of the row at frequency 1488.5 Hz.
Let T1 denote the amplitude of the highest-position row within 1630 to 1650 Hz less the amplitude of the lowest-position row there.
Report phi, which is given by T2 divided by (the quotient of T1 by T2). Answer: -201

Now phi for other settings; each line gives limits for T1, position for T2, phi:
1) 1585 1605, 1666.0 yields 206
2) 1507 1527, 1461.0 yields 915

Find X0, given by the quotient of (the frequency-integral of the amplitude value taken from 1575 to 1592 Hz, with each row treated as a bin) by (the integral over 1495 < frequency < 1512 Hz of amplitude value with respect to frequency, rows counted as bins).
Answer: 0.93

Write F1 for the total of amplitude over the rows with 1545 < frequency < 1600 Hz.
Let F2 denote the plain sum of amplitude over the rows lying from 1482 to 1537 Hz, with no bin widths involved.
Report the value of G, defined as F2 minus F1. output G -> -1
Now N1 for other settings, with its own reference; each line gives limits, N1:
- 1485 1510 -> 5.4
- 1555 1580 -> 1.8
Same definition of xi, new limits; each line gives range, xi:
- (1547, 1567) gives 30.6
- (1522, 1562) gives 30.2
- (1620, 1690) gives 33.5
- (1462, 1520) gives 26.7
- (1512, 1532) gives 30.2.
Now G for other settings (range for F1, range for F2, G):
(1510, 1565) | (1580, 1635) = 25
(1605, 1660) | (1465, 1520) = -141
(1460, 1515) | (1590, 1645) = 131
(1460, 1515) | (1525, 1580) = 60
